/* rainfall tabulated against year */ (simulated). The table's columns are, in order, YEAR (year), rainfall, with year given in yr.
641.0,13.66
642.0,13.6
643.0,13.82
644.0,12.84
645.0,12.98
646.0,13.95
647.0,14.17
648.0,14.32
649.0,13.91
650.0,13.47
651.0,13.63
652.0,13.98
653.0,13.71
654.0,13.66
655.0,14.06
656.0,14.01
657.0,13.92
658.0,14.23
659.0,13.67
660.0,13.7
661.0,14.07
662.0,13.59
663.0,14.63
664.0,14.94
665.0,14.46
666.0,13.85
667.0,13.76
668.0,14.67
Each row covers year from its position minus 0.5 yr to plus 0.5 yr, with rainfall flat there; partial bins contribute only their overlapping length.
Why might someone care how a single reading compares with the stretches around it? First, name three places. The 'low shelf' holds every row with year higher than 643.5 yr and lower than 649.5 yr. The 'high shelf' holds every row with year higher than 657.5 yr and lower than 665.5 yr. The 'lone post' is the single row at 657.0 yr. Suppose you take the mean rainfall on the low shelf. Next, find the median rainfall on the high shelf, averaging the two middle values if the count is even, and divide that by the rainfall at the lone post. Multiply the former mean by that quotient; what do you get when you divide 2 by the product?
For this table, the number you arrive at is 0.144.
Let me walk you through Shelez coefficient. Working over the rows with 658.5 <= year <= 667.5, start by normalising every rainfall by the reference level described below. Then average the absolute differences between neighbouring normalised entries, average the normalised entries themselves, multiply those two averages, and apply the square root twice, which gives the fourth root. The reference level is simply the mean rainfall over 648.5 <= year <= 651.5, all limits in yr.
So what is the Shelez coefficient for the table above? 0.423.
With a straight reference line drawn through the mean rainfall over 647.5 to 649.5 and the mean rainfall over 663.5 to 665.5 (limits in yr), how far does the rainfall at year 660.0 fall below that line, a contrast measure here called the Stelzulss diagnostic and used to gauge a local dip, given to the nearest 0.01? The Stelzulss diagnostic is 0.84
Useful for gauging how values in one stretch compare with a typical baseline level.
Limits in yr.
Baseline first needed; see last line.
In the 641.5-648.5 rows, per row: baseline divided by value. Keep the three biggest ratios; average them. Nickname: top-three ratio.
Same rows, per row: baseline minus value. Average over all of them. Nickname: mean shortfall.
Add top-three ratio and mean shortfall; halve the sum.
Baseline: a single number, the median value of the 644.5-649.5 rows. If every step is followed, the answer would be 0.67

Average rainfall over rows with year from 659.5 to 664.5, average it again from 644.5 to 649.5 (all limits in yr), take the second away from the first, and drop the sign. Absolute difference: 0.32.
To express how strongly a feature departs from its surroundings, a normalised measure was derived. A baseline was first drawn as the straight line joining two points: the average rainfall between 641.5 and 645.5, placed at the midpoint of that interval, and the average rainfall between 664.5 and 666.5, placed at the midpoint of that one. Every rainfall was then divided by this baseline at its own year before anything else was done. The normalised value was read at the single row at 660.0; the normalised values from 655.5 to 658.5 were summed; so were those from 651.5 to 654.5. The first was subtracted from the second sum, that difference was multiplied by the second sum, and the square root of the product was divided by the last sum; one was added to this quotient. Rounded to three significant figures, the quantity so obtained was 1.83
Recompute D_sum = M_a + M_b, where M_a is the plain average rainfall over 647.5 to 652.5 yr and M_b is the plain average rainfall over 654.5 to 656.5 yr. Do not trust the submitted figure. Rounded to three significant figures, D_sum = 27.9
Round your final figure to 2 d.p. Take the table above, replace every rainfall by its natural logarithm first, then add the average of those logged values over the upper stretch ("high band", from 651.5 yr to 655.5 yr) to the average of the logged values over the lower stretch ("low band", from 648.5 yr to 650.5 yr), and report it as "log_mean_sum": 5.24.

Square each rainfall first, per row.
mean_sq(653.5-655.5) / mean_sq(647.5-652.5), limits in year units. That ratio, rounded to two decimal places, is 1.00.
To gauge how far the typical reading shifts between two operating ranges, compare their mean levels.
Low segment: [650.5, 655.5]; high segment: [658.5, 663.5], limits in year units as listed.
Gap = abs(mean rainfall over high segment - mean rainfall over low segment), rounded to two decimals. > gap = 0.12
